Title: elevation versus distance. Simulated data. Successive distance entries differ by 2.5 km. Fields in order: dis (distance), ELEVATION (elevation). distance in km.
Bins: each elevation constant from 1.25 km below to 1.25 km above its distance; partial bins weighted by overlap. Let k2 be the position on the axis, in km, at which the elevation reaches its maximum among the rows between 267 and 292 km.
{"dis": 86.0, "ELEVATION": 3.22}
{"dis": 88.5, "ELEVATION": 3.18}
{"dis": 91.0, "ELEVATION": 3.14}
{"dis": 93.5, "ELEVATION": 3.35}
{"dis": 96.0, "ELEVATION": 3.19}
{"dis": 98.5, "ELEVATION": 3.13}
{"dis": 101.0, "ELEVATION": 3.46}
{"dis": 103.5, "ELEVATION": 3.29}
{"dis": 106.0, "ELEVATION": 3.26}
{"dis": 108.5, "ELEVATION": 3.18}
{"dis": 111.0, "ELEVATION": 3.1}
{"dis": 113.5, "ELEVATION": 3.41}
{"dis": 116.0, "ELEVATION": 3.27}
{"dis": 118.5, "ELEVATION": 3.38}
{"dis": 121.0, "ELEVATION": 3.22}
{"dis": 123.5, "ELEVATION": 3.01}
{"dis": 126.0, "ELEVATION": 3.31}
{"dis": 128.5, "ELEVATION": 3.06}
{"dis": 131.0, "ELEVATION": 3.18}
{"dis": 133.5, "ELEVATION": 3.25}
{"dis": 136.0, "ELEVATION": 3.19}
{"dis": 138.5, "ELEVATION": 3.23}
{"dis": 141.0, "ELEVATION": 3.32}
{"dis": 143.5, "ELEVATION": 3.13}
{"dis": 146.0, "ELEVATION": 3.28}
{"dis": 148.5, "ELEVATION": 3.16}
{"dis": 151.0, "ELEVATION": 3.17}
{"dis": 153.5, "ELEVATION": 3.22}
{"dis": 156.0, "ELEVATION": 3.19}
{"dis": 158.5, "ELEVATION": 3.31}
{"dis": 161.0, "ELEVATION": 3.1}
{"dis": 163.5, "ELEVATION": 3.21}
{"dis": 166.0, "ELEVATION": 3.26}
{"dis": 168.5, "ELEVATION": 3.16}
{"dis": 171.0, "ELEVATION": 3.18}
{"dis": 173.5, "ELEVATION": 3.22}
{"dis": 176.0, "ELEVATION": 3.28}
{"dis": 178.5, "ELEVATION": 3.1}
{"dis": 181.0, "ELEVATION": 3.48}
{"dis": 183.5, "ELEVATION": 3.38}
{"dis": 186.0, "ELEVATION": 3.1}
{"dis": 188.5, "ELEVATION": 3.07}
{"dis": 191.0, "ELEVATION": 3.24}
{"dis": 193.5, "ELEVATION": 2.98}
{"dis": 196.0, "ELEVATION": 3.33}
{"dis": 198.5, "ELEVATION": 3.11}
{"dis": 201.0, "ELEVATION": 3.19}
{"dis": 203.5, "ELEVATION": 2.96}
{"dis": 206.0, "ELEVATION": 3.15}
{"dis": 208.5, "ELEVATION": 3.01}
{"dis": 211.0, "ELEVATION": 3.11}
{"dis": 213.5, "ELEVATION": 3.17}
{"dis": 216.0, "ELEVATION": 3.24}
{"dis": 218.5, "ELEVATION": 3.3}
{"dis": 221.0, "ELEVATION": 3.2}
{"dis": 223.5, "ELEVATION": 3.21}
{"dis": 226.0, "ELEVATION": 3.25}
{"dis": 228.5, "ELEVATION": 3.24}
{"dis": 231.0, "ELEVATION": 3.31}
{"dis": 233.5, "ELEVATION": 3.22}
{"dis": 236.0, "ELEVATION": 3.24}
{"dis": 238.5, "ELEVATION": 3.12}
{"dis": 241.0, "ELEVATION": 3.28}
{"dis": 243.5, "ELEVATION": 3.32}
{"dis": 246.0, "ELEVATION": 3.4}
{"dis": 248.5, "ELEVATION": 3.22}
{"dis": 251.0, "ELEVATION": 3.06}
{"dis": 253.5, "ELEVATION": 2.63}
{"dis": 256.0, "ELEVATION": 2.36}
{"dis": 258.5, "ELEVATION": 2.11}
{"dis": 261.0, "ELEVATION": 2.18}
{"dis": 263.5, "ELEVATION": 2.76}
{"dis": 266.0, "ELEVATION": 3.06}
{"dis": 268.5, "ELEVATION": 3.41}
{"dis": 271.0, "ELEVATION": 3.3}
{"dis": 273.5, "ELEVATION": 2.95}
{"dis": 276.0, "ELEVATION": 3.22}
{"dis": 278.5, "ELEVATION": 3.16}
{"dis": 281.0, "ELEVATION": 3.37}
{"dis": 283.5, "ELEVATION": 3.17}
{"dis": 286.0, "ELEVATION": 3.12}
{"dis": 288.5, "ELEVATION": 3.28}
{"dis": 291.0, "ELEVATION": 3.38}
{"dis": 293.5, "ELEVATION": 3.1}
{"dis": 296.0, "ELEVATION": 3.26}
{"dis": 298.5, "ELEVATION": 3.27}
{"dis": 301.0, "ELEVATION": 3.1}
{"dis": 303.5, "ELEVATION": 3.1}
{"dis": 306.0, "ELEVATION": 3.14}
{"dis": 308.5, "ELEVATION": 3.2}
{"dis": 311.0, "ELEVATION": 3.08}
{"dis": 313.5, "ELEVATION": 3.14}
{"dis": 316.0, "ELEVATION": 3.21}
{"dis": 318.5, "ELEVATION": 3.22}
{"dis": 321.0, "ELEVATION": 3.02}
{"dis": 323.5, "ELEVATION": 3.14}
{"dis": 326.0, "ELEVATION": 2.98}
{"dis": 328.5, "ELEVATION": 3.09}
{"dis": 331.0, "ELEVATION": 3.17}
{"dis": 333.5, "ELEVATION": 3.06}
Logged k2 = 268.5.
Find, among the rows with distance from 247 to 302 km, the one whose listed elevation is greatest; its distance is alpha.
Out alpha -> 268.5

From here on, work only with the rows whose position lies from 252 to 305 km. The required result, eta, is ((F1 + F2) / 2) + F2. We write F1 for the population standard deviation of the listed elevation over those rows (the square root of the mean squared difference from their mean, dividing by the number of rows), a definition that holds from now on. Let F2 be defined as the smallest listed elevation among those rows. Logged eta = 3.35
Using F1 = 0.376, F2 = 2.11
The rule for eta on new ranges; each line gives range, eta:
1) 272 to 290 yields 4.49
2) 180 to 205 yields 4.52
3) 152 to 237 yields 4.49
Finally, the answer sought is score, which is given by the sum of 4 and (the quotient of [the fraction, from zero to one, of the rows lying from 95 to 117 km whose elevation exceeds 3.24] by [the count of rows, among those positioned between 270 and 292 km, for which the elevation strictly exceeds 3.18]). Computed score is 4.11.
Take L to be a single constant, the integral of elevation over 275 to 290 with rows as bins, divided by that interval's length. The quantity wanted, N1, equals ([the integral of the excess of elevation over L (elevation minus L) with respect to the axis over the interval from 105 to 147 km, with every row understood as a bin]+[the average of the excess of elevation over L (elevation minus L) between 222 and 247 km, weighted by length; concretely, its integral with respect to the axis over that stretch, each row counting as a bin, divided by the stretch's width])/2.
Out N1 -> 0.0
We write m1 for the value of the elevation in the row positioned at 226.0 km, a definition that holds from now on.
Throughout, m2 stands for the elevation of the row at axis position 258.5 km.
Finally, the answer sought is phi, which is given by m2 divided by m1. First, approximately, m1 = 3.25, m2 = 2.11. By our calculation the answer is 0.65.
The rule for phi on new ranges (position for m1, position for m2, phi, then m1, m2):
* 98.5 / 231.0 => 1.06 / 3.13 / 3.31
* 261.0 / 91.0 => 1.44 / 2.18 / 3.14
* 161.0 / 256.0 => 0.76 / 3.1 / 2.36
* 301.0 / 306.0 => 1.01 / 3.1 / 3.14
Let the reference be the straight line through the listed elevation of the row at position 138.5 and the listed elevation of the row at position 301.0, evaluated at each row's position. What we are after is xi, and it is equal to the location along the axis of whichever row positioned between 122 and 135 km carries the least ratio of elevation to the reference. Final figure 123.5 km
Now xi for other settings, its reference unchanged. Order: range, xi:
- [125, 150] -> 128.5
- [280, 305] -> 293.5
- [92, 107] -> 98.5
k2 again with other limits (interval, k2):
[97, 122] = 101.0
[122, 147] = 141.0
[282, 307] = 291.0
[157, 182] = 181.0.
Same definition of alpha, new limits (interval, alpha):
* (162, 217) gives 181.0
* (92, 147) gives 101.0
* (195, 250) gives 246.0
